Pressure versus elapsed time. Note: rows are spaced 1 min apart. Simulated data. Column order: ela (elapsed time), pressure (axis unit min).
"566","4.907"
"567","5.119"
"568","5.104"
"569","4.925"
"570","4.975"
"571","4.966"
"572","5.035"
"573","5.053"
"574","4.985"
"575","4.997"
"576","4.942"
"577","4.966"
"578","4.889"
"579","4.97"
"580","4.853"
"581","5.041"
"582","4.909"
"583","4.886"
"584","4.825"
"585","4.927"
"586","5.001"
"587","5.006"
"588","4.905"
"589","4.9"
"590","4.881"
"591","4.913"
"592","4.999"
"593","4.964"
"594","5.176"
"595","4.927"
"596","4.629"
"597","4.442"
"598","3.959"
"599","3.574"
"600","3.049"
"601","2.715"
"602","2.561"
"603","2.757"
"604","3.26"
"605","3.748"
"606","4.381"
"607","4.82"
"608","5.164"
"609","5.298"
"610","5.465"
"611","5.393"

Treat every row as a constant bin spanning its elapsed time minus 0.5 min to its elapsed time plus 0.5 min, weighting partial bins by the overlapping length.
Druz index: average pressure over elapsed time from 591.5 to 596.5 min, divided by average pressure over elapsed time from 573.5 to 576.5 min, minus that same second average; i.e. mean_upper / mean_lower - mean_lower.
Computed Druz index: -4.0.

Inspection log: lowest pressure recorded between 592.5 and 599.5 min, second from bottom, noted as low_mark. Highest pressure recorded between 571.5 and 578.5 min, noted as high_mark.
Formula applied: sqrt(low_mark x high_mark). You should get 4.5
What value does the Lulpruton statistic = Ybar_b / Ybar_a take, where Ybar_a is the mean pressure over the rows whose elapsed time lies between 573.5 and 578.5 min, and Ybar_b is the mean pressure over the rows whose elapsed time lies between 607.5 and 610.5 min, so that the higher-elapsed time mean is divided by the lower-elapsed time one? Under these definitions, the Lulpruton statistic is 1.1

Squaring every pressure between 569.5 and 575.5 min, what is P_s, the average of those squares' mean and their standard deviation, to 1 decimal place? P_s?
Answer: 12.7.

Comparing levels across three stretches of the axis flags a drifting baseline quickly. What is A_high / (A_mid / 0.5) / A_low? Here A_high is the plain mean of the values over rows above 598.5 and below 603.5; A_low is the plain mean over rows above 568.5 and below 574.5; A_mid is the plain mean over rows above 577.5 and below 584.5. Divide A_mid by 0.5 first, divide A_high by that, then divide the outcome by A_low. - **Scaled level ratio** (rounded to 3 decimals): 0.060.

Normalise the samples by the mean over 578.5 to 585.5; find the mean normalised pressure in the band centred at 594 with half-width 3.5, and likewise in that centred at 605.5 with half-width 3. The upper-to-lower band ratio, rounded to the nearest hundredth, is 0.83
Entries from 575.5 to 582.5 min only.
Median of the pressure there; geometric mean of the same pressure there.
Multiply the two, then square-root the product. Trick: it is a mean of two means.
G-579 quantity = 4.94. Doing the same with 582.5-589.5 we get 4.91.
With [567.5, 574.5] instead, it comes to 5.00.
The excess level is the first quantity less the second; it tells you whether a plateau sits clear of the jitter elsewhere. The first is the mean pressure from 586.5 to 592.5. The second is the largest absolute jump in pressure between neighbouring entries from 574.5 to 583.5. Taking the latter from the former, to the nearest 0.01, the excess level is 4.75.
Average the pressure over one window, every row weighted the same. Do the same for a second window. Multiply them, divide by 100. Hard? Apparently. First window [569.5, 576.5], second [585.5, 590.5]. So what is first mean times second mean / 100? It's 0.25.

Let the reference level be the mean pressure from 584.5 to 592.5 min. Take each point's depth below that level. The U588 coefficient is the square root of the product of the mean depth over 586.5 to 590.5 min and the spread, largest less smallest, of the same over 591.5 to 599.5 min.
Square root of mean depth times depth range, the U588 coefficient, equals 0.17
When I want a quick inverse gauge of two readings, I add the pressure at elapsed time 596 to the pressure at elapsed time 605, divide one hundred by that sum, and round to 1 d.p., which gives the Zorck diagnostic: 11.9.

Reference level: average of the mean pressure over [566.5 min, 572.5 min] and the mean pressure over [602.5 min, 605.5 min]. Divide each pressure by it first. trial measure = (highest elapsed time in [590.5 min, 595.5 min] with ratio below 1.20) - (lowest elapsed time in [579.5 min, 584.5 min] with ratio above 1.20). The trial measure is 14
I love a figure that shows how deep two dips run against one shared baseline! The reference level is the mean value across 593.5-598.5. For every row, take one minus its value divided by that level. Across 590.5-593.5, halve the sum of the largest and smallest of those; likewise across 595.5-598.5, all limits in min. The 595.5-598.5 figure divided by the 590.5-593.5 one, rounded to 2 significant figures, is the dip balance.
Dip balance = -1.0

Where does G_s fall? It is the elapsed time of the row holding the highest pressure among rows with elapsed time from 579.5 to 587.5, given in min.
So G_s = 581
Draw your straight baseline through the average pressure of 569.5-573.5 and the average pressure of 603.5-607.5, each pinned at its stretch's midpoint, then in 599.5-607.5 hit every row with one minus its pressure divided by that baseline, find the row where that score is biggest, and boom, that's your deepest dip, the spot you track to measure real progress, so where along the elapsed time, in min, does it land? 602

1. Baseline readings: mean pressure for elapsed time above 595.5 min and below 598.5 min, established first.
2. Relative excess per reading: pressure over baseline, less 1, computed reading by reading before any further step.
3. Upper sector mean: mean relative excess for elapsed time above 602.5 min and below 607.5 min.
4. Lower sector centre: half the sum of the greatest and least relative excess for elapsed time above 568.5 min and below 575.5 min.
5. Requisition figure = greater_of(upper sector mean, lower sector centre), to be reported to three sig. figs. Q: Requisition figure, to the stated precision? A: 0.149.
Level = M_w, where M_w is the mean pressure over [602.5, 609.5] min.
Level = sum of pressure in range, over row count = 4.2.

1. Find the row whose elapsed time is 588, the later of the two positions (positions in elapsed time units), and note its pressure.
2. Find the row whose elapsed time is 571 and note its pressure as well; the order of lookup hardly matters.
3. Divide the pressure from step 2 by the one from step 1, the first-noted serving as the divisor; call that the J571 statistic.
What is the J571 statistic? 1.01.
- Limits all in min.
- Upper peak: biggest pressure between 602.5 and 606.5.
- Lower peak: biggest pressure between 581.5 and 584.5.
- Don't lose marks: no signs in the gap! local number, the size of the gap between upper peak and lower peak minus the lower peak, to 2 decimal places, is -4.38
